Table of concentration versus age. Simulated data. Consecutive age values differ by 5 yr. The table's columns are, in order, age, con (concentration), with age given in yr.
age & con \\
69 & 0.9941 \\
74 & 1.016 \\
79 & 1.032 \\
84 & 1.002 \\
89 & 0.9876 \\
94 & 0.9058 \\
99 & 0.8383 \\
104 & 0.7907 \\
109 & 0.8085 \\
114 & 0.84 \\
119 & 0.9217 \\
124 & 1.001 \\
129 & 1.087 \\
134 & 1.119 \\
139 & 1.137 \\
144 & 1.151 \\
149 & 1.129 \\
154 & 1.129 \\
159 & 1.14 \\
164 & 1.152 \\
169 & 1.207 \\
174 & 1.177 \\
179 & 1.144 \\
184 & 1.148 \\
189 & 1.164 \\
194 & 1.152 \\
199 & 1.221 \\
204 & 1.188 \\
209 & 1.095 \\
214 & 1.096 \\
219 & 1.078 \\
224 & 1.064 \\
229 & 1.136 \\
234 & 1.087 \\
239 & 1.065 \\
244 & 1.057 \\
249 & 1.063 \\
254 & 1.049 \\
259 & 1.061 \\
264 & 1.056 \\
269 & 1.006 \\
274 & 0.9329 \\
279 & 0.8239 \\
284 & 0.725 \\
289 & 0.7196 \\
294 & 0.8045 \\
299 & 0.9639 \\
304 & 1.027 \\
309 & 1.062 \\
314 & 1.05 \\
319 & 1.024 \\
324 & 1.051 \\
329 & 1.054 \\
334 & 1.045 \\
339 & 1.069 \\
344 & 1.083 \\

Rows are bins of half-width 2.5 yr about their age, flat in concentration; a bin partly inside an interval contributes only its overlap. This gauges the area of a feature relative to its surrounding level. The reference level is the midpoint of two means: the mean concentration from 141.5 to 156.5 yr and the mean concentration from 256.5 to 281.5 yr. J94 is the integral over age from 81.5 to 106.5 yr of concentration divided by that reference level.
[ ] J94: 21.4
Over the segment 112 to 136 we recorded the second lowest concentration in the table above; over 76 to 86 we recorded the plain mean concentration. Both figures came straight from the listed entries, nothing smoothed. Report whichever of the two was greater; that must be 1.02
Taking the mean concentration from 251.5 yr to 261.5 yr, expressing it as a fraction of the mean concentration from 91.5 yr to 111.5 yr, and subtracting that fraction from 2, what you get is 0.74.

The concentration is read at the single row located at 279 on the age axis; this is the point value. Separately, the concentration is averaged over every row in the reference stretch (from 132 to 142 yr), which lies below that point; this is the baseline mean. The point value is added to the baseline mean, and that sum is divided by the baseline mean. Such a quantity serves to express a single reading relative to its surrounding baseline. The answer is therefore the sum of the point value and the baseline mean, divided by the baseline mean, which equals 1.73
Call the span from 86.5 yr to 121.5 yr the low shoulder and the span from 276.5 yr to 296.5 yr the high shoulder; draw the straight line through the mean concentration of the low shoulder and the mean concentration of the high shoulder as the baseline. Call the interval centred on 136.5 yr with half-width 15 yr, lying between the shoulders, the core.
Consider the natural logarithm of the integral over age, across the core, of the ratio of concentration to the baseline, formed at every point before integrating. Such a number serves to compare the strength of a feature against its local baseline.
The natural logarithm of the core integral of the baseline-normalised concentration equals 3.66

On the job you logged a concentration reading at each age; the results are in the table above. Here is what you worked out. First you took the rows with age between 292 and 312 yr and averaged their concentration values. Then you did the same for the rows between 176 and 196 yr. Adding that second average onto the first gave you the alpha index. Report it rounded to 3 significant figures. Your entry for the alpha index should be 2.12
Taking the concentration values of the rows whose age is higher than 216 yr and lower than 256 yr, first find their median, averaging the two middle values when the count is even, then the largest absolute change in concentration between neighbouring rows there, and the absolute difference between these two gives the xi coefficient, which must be 0.99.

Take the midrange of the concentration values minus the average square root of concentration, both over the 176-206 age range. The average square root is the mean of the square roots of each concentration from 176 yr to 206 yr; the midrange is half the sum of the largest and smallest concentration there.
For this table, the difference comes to 0.10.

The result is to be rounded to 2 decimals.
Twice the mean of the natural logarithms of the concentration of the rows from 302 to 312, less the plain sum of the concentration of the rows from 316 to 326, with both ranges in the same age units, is -1.99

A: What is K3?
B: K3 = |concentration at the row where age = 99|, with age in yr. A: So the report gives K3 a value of 0.84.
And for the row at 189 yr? 1.16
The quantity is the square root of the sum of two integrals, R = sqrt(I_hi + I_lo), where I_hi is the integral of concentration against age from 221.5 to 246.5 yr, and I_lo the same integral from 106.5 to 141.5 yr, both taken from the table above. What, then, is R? 7.8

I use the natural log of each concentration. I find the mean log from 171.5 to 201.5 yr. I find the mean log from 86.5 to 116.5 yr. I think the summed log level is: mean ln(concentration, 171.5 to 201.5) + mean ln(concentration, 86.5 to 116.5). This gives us 0.0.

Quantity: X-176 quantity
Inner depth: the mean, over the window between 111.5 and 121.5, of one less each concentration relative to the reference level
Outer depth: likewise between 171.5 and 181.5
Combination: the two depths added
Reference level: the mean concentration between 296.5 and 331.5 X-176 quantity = 0.024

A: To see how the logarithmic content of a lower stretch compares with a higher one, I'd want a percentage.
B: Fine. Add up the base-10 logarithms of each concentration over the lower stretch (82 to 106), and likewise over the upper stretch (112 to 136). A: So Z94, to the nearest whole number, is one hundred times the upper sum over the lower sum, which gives 11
